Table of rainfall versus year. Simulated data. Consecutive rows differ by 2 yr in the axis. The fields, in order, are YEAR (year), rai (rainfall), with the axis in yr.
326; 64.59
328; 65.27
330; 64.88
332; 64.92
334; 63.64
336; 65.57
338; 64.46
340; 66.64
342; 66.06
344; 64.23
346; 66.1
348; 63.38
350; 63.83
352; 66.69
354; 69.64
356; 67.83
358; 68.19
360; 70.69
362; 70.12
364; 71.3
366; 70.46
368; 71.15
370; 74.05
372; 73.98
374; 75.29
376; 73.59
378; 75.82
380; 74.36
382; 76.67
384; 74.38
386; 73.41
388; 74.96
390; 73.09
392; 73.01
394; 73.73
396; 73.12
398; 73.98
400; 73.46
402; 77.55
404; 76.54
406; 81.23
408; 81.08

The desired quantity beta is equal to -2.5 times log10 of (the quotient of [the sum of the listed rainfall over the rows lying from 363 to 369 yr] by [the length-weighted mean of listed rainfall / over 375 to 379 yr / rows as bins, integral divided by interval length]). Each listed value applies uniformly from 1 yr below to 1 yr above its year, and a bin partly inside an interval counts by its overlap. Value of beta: -1.1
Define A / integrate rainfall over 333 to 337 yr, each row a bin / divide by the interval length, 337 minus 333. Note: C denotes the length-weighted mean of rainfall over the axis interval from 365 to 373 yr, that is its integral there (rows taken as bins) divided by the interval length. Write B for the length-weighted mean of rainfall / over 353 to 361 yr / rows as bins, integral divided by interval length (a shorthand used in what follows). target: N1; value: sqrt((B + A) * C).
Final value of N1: 98.4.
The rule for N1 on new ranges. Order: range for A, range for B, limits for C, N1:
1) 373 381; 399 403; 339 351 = 98.9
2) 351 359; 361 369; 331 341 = 95.0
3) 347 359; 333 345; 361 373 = 97.3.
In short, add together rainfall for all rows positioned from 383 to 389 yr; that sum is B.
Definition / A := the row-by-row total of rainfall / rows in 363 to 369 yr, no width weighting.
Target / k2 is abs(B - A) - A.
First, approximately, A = 213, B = 223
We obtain -203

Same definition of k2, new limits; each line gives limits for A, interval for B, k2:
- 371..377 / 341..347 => -196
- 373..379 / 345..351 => -193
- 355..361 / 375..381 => -190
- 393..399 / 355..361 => -207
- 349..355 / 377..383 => -173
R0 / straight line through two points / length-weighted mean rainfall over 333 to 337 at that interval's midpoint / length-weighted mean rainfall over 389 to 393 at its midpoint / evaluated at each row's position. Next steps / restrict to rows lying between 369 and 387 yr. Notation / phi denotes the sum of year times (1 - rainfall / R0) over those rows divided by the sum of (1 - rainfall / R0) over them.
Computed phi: 376.9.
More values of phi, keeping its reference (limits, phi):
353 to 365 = 359.8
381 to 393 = 384.1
